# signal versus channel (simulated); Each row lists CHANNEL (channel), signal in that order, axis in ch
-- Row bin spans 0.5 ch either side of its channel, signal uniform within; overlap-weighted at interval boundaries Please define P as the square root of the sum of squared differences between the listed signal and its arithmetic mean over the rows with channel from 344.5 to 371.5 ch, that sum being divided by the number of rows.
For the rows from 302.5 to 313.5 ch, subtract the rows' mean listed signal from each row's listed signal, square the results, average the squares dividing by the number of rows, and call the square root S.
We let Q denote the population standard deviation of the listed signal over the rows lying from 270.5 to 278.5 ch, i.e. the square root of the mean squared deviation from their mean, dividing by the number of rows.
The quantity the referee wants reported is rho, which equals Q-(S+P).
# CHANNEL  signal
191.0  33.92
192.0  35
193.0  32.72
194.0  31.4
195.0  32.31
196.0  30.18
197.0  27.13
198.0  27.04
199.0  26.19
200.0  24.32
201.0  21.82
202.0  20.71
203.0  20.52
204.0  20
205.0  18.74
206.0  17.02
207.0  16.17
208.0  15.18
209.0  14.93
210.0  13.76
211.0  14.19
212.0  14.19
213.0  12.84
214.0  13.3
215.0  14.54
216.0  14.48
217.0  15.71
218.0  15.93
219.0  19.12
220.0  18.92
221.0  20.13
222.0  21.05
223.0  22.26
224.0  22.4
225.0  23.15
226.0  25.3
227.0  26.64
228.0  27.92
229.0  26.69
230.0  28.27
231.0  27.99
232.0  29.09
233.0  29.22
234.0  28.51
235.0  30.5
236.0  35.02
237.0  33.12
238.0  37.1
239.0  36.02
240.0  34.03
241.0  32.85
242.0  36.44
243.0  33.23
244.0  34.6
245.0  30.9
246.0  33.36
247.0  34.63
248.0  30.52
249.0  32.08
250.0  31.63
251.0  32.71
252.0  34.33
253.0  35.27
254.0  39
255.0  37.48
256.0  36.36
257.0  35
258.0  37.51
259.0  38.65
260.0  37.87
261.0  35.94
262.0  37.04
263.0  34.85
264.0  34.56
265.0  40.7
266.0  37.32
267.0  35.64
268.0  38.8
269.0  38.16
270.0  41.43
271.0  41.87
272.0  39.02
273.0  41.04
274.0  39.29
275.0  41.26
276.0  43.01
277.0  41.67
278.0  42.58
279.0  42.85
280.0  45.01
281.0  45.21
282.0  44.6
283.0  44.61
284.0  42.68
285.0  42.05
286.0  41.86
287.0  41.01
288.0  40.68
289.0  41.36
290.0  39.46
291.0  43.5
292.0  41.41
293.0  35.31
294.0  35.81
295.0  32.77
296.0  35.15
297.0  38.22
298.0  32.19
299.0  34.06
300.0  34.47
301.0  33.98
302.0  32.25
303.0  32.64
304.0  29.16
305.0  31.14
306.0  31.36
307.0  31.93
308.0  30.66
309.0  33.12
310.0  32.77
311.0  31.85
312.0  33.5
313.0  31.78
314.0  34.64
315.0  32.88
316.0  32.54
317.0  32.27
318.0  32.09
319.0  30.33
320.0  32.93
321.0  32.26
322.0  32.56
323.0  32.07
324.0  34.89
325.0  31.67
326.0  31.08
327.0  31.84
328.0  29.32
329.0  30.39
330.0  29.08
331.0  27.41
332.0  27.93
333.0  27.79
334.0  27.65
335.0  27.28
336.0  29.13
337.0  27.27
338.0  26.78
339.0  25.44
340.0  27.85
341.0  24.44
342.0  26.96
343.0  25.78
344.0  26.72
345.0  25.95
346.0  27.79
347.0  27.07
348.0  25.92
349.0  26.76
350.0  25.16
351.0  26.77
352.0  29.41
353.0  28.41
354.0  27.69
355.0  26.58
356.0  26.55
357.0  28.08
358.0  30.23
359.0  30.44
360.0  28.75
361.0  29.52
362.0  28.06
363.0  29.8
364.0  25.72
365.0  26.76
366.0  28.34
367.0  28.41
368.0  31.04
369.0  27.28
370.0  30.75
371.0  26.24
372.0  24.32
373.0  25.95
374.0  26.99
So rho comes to -1.5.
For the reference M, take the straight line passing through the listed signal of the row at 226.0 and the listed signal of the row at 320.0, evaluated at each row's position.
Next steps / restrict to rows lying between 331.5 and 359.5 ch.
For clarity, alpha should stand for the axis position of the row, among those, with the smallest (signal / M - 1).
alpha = 341.0 ch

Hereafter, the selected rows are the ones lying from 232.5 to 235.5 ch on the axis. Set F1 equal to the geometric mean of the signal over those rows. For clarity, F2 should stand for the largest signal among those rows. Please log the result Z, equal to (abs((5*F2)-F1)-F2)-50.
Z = 43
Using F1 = 29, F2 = 30.5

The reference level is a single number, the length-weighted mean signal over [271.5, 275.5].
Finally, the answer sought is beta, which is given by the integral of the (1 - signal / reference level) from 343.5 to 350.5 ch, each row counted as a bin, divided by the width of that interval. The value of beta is 0.34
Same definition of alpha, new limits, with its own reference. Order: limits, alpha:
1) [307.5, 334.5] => 331.0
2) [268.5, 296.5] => 295.0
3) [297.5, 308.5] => 304.0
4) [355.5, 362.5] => 356.0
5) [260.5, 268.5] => 264.0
